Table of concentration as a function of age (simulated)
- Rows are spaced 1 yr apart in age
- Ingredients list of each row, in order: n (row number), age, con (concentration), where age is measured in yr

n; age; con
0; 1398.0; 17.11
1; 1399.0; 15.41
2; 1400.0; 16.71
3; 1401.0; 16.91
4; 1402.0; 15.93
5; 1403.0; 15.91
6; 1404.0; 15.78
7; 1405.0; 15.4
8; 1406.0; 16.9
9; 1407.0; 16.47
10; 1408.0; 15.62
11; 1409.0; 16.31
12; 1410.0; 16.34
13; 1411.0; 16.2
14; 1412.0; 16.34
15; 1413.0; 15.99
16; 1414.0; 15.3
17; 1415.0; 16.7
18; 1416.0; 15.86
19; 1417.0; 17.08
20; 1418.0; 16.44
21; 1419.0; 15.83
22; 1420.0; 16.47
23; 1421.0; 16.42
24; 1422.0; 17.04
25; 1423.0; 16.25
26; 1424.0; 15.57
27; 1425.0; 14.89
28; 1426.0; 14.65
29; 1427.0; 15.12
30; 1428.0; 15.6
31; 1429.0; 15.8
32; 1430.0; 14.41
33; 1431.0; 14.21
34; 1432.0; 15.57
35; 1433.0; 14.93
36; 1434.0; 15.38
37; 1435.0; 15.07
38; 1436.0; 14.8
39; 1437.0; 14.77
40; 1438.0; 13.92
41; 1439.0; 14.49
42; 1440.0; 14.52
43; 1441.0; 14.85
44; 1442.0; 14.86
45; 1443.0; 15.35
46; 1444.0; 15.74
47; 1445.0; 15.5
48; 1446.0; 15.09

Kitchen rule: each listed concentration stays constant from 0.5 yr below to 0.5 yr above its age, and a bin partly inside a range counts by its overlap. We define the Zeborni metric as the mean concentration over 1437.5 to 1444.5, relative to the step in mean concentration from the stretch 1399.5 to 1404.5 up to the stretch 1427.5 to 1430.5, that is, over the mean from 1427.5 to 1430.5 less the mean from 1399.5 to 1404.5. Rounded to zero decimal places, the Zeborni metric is -15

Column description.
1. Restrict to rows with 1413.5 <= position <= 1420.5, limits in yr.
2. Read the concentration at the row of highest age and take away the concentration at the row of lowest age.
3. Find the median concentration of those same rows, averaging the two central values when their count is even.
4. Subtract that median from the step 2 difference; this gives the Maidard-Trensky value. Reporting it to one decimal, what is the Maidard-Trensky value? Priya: -15.3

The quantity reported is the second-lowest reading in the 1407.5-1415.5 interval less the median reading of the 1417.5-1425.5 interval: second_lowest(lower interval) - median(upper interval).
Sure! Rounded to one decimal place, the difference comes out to -0.7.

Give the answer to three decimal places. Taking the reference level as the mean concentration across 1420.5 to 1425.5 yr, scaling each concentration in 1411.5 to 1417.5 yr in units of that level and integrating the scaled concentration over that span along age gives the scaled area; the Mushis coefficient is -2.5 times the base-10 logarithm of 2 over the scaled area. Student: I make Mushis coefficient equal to 1.205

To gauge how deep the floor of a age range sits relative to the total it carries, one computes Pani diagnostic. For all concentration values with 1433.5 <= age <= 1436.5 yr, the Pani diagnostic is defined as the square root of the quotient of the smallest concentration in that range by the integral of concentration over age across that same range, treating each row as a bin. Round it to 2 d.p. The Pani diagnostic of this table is 0.57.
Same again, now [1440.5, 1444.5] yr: 0.49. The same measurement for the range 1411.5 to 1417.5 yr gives 0.40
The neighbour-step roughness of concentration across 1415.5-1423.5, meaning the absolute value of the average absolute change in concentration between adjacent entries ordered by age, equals 0.65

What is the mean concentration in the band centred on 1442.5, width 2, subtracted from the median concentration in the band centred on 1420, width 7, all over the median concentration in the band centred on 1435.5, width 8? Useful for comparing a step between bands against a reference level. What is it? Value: 0.090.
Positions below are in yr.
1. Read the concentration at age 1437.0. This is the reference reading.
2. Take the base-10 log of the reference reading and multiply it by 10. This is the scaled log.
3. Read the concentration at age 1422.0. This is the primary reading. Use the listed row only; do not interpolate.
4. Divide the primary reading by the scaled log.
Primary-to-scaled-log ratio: 1.46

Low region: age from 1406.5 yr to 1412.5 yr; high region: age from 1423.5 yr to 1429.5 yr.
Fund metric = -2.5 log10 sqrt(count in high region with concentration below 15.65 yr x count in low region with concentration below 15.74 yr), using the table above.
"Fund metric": -0.87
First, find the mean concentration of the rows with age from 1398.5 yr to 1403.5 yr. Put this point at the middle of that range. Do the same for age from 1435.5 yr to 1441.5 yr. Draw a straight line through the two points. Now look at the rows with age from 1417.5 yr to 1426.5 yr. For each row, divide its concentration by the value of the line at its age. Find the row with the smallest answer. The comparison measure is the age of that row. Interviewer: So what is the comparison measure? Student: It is 1426.0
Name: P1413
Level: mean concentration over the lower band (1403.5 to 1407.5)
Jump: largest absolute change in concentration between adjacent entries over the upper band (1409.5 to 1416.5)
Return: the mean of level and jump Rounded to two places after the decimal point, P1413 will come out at 8.77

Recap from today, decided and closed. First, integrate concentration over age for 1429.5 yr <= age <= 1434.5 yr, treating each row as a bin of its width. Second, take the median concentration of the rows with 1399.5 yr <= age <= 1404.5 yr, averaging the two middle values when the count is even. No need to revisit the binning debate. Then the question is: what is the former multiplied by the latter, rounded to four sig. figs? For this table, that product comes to 1187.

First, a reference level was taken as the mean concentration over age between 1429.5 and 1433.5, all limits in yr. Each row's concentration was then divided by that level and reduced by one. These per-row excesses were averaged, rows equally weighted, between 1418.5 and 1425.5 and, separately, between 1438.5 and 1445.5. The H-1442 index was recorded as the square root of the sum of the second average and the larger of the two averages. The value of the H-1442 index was 0.324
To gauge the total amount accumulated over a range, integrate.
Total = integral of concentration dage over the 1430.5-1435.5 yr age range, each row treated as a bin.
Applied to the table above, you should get 75.2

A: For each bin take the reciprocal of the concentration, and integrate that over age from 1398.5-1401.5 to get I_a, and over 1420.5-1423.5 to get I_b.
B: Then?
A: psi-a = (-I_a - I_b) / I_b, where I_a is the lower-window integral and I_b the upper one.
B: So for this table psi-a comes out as -2.02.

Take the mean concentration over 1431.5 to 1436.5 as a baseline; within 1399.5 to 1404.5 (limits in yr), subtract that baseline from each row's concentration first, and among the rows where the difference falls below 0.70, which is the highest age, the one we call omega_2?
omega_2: 1404.0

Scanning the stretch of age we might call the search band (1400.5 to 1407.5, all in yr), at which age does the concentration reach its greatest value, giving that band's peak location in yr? 1401.0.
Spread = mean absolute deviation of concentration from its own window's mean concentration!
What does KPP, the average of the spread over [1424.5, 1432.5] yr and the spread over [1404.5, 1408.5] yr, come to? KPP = 0.54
